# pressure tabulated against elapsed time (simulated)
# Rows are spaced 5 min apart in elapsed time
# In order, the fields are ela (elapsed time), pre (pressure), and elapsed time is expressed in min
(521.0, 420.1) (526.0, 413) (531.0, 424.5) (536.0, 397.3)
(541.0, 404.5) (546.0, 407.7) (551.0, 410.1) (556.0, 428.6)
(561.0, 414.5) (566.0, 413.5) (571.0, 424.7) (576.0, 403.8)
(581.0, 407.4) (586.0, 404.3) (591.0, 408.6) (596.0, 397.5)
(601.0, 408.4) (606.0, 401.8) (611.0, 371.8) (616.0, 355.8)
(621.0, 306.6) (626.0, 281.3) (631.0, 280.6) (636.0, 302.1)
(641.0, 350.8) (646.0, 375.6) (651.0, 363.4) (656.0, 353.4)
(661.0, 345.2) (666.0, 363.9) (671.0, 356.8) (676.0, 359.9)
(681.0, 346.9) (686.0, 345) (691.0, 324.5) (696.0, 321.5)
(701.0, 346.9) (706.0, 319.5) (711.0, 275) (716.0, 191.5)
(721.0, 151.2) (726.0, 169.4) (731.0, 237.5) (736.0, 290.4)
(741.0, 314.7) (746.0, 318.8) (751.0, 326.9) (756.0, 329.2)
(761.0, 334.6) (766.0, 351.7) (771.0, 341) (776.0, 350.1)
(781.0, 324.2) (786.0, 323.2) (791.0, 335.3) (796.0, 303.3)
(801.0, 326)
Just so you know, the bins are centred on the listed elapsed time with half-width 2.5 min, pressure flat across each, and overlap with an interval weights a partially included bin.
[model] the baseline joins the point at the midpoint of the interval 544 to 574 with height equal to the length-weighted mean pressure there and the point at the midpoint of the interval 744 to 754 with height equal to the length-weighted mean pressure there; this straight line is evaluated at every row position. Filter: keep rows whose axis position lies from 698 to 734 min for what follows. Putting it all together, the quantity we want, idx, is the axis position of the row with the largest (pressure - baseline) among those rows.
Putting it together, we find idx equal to 701.0 min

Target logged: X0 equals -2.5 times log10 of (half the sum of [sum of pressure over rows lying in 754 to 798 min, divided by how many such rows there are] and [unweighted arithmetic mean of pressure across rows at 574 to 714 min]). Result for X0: -6.34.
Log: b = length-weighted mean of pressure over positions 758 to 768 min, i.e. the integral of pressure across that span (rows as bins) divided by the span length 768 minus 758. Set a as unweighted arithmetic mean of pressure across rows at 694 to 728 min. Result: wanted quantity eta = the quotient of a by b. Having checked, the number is 0.74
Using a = 254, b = 342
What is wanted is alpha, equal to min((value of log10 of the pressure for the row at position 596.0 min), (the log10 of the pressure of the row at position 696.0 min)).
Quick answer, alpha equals 2.507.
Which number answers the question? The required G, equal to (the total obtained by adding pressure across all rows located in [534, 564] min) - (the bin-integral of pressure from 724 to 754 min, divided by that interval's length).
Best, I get 2184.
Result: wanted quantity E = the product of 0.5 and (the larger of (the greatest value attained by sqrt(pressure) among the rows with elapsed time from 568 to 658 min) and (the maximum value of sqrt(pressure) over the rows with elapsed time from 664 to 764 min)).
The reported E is 10.3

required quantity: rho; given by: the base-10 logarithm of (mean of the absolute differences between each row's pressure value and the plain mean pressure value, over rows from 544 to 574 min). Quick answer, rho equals 0.83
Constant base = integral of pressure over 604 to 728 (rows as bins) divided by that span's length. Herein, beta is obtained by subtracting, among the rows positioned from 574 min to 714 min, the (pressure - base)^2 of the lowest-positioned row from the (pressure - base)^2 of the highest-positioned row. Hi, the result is -5337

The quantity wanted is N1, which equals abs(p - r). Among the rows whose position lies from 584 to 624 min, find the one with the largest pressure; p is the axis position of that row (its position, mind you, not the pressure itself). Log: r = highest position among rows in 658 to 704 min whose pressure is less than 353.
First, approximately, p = 591.0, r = 701.0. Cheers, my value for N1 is 110 min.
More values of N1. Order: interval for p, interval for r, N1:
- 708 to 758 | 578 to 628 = 130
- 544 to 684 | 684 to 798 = 240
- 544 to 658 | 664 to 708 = 150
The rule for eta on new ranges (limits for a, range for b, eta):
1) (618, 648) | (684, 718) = 1.04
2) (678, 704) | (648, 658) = 0.94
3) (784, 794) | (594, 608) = 0.82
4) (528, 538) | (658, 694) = 1.18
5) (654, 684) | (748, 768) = 1.06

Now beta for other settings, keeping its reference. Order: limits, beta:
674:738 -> -899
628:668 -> 595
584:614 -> -4509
